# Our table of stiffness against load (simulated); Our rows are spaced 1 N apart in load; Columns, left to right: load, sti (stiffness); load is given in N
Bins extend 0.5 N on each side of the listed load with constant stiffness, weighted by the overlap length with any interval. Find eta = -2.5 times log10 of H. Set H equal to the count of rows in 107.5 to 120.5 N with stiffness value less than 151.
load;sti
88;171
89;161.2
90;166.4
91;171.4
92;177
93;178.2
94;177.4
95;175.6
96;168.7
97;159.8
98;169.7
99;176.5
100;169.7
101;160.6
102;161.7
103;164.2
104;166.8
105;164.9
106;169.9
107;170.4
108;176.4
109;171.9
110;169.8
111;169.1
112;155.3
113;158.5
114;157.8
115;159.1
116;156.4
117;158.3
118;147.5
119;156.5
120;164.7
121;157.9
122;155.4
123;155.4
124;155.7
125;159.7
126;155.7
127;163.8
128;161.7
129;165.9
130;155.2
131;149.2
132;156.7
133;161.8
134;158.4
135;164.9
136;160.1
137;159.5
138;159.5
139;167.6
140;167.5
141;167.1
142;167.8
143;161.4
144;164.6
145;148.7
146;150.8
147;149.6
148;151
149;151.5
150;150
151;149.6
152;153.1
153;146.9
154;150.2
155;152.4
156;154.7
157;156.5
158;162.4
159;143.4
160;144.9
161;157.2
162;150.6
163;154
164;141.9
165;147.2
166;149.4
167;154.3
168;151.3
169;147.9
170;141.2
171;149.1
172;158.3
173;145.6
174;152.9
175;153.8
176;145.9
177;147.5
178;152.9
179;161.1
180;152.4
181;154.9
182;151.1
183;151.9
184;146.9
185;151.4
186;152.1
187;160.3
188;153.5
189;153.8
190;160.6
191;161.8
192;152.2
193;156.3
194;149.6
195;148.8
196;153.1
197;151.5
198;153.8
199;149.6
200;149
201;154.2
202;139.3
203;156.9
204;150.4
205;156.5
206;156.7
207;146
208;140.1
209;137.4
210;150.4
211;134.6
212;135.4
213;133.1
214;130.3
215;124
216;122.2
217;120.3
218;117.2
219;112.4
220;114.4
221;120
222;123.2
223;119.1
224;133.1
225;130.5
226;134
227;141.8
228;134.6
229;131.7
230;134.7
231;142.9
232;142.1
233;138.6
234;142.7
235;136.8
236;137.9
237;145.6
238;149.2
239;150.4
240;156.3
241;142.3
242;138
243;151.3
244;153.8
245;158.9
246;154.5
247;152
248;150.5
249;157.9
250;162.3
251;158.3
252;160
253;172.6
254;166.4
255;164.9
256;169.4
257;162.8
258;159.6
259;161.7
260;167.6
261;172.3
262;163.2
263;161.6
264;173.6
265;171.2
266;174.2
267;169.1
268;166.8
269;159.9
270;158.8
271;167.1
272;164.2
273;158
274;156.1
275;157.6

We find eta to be 0.0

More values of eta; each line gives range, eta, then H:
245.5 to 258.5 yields 0.0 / 1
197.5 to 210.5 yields -2.3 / 8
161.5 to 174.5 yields -2.3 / 8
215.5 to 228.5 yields -2.8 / 13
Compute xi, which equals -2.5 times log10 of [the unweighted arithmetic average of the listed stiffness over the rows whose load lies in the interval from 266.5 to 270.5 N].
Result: -5.53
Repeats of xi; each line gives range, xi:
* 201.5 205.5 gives -5.45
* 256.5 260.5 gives -5.53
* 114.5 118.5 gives -5.48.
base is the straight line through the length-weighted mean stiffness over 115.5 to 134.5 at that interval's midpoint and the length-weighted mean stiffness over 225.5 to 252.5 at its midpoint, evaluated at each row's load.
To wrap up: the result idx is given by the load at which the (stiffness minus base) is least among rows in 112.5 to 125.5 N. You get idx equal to 118 N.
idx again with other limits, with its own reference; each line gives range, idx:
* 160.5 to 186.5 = 170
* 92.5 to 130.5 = 118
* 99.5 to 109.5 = 101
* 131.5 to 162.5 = 159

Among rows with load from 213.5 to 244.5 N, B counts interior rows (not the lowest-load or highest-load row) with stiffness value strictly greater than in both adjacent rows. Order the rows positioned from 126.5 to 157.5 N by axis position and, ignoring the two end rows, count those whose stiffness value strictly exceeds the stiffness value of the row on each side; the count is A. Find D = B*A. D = 54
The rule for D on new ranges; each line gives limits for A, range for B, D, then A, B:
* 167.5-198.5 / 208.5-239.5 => 63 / 9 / 7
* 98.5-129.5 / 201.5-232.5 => 64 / 8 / 8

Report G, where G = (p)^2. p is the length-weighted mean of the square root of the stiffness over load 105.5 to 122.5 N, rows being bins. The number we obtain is 162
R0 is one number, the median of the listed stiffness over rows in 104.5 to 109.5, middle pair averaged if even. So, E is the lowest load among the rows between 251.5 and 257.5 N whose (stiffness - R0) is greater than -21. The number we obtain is 252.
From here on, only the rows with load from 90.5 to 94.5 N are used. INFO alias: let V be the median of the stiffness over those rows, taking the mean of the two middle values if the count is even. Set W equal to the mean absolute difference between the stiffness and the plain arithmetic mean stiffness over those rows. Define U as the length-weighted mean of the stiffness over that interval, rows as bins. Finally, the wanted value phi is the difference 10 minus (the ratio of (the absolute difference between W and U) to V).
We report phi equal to 9.02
